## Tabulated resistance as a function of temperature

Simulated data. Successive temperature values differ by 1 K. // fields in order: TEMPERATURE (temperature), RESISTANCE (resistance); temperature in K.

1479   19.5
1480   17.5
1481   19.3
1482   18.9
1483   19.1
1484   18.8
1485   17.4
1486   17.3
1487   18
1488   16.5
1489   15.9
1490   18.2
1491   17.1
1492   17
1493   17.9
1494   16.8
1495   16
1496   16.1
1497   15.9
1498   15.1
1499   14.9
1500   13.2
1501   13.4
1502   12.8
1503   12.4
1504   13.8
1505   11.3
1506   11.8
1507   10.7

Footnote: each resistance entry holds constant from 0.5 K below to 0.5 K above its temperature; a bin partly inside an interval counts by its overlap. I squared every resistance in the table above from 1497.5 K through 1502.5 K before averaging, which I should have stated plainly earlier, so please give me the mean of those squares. 194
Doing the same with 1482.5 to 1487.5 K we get 329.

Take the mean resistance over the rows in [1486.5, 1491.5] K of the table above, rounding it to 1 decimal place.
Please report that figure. 17.1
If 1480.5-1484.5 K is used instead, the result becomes 19.0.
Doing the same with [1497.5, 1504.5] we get 13.7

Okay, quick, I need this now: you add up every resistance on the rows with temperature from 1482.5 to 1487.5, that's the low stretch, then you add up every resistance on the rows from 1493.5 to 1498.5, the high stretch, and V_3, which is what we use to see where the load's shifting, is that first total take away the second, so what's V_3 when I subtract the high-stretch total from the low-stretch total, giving 11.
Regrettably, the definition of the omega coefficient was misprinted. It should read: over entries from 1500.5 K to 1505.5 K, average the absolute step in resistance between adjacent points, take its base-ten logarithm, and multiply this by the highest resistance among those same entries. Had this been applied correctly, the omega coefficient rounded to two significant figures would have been 1.2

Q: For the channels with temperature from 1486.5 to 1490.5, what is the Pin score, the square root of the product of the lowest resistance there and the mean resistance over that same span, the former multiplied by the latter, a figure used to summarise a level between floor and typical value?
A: 17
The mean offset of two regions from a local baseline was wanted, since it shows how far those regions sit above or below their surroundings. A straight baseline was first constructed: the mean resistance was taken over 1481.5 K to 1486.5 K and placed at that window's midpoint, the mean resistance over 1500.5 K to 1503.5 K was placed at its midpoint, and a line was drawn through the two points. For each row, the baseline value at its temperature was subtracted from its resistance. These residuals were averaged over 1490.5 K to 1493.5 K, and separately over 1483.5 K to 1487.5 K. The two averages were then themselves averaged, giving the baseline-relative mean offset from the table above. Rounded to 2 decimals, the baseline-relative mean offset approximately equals 0.74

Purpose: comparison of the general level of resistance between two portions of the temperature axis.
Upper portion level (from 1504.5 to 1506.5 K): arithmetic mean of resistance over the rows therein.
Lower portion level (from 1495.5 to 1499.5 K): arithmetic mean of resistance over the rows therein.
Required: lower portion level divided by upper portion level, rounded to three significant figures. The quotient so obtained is 1.34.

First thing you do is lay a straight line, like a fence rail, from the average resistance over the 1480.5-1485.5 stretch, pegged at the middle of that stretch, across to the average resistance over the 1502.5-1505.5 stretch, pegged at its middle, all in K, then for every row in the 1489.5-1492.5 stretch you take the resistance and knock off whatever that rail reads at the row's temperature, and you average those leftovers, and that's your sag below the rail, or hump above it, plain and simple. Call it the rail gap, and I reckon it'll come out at 1.1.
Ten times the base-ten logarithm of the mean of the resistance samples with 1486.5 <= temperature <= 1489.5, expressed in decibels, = 12.3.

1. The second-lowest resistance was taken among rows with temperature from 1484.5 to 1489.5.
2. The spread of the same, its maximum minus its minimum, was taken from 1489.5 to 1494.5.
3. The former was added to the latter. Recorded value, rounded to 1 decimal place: 17.9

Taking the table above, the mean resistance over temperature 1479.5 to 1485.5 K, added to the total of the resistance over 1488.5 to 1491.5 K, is 70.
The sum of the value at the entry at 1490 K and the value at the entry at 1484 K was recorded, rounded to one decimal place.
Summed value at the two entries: 37.0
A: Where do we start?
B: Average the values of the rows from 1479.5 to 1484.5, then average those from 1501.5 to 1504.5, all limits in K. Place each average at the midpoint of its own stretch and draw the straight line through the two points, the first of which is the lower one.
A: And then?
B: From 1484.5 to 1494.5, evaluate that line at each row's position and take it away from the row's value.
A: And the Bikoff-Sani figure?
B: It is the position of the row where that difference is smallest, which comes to 1489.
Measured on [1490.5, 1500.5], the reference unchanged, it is 1500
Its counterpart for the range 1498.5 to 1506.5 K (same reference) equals 1505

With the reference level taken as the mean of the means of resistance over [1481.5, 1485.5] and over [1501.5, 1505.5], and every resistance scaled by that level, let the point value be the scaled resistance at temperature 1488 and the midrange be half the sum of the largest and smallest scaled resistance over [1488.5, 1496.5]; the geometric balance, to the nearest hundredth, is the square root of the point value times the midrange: 1.08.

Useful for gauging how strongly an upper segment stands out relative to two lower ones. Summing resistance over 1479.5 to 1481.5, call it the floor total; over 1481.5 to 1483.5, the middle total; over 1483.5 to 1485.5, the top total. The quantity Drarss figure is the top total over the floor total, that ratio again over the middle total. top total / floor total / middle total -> 0.026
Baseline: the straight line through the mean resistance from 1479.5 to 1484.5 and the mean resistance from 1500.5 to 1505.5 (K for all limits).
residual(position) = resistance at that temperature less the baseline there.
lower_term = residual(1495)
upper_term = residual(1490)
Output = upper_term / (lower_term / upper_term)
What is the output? 3.1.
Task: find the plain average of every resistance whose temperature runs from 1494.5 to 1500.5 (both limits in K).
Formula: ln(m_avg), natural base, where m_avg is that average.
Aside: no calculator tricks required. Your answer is 2.72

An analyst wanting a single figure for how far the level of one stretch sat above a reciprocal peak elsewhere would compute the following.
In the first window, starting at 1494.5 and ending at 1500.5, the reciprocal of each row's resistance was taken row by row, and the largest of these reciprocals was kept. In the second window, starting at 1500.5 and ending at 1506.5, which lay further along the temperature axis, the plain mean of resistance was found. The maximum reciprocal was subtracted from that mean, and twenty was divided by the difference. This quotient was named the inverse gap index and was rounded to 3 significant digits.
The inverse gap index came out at 1.60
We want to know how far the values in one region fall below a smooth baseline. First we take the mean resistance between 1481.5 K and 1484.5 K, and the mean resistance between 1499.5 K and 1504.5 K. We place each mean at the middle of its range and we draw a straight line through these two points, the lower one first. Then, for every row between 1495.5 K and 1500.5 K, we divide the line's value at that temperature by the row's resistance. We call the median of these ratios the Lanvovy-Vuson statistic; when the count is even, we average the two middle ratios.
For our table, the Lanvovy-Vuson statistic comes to 0.94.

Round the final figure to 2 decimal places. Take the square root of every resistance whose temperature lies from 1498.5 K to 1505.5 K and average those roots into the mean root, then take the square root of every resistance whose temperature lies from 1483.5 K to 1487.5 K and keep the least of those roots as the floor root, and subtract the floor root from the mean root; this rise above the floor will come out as -0.54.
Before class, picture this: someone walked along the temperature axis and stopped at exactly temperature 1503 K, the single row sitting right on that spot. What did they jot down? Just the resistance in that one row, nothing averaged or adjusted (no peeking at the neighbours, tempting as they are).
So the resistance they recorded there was 12.4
